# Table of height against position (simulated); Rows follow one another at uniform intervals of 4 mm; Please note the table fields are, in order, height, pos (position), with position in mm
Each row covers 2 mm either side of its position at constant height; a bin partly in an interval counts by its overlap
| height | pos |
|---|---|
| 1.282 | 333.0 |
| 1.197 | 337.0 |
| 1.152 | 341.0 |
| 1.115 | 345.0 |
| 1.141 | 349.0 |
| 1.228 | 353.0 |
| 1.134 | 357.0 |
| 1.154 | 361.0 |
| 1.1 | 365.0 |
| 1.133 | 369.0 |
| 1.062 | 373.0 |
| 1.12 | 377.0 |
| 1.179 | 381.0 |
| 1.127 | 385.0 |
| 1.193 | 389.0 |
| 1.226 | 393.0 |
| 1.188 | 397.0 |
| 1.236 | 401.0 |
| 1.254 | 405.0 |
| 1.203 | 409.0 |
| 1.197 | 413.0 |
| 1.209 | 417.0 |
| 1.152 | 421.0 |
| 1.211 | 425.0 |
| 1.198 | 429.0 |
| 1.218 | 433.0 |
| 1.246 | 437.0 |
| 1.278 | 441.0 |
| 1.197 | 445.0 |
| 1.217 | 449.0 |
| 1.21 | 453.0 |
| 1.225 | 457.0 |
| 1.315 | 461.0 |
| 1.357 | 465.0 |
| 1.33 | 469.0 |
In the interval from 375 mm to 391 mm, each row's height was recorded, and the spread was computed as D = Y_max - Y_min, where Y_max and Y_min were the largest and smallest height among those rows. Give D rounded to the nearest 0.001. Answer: 0.073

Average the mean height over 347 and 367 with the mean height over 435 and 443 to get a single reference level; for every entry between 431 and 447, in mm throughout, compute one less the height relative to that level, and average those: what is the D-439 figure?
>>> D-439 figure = -0.023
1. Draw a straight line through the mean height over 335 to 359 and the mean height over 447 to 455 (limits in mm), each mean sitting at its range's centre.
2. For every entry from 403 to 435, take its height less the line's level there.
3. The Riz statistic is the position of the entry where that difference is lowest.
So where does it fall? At 421.0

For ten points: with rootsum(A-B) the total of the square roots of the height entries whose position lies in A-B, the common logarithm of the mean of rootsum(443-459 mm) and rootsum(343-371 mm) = 0.8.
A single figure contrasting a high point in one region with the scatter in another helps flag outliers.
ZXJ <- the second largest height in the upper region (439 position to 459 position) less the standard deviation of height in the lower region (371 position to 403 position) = 1.17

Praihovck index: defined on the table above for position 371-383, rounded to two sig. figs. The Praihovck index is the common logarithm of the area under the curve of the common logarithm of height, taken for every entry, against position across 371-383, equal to -0.23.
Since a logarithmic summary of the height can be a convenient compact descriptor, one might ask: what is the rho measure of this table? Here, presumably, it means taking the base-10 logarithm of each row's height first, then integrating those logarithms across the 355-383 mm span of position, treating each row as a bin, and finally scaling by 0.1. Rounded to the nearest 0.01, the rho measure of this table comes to 0.14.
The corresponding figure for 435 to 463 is 0.26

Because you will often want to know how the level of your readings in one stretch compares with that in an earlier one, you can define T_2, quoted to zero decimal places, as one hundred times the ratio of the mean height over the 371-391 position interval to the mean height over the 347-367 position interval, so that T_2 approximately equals 99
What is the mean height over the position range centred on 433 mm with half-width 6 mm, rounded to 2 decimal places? 1.22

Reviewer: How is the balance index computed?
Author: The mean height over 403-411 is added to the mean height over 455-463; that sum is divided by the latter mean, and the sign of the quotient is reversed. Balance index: -1.97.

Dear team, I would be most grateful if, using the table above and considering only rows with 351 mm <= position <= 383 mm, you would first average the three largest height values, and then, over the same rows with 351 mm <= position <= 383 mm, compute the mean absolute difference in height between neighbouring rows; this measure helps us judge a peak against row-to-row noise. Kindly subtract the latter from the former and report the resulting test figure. 1.13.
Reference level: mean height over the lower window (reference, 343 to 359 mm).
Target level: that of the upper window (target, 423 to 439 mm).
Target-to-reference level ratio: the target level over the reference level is 1.06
